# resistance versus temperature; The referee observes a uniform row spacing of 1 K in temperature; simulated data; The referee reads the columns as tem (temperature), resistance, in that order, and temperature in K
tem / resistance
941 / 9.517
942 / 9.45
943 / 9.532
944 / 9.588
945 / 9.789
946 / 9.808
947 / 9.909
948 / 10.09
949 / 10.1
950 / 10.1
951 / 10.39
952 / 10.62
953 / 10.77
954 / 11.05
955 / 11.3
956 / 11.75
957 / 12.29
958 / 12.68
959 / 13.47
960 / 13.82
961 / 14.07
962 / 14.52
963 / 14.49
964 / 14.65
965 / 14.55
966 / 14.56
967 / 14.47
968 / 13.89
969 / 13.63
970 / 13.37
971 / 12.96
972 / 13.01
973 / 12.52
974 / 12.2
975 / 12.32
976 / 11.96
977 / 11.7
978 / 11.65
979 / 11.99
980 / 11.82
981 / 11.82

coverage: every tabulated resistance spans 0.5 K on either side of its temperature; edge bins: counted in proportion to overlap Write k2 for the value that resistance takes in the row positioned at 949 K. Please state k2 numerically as 10.1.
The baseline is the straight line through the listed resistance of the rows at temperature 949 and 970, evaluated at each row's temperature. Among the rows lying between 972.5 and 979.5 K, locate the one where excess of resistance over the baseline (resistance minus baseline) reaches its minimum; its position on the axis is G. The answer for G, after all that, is 978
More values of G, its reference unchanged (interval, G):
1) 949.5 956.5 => 950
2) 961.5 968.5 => 968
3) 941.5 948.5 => 947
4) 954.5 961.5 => 955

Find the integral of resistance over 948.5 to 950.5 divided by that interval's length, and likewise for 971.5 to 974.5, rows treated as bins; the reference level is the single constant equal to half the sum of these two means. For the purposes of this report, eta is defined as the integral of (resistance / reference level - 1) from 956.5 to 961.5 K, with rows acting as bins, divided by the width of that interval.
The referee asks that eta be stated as 0.17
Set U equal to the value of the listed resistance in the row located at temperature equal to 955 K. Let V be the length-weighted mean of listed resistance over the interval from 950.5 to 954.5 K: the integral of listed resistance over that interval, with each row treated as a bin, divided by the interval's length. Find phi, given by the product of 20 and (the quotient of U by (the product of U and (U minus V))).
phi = 34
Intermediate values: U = 11.3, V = 10.7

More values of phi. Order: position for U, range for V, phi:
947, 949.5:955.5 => -25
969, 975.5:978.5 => 11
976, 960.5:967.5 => -8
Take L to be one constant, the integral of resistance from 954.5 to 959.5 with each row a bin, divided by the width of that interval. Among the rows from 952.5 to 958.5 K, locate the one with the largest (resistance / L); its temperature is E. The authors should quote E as 958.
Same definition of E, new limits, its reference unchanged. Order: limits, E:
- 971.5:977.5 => 972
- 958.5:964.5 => 964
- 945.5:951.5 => 951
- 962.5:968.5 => 964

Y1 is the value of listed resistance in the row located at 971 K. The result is 12.96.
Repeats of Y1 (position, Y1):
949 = 10.1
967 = 14.47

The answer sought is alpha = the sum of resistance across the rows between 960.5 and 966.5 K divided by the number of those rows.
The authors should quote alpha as 14.5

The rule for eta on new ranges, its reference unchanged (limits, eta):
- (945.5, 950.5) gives -0.12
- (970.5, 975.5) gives 0.11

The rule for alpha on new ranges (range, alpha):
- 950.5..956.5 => 11.0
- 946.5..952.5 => 10.2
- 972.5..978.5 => 12.1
